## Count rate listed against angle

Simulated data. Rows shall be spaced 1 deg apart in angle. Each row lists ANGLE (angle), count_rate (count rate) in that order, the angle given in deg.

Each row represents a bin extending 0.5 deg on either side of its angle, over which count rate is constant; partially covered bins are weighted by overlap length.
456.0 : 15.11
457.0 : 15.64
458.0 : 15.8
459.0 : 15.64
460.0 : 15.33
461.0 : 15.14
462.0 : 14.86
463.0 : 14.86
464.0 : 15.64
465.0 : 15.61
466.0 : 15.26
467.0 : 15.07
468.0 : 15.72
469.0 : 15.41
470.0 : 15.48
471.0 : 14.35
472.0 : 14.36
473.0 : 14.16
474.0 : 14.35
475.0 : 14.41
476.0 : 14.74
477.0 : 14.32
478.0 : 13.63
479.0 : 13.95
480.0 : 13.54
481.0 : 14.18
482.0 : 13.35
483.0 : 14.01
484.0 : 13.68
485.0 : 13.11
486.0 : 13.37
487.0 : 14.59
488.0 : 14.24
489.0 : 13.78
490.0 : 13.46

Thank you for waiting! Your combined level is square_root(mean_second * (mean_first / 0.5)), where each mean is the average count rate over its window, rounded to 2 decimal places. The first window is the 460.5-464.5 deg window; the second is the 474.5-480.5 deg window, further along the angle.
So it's 20.65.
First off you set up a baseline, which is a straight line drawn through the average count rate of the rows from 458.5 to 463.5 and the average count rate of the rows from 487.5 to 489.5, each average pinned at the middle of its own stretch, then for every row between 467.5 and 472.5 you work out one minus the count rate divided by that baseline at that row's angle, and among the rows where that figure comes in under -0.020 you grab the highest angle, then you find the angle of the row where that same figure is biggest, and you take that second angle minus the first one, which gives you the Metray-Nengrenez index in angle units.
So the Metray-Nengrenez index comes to 1 deg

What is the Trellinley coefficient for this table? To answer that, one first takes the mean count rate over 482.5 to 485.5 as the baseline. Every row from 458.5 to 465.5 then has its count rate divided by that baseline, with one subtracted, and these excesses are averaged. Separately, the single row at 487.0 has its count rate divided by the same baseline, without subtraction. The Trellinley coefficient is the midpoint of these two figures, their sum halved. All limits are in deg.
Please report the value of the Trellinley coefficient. 0.60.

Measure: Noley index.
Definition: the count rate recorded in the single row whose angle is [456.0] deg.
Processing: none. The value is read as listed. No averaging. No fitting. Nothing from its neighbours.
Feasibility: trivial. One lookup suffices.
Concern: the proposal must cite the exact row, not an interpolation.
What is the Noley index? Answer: 15.11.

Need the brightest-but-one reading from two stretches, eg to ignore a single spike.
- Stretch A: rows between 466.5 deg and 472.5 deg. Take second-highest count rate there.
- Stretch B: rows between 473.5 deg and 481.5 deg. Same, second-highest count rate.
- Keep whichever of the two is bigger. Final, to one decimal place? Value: 15.5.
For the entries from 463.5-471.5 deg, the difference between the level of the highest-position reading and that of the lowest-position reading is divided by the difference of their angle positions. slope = -0.18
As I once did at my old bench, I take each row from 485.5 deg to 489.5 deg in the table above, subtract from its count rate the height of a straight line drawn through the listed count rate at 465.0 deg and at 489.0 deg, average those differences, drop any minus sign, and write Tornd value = 0.1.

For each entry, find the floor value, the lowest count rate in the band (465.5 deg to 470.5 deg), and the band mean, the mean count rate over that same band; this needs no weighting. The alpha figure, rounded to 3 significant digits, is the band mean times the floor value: 232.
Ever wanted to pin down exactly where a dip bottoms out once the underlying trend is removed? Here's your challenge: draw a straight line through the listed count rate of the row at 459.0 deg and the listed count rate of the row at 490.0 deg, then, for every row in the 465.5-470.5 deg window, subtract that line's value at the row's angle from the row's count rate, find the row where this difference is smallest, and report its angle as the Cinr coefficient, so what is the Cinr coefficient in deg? 467.0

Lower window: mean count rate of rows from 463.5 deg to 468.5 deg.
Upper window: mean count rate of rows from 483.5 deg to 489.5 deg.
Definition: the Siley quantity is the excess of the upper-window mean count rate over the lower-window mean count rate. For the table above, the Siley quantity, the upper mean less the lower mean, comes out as -1.7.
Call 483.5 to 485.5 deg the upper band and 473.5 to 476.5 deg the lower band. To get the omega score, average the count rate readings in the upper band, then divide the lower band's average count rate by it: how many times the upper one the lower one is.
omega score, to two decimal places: 1.08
